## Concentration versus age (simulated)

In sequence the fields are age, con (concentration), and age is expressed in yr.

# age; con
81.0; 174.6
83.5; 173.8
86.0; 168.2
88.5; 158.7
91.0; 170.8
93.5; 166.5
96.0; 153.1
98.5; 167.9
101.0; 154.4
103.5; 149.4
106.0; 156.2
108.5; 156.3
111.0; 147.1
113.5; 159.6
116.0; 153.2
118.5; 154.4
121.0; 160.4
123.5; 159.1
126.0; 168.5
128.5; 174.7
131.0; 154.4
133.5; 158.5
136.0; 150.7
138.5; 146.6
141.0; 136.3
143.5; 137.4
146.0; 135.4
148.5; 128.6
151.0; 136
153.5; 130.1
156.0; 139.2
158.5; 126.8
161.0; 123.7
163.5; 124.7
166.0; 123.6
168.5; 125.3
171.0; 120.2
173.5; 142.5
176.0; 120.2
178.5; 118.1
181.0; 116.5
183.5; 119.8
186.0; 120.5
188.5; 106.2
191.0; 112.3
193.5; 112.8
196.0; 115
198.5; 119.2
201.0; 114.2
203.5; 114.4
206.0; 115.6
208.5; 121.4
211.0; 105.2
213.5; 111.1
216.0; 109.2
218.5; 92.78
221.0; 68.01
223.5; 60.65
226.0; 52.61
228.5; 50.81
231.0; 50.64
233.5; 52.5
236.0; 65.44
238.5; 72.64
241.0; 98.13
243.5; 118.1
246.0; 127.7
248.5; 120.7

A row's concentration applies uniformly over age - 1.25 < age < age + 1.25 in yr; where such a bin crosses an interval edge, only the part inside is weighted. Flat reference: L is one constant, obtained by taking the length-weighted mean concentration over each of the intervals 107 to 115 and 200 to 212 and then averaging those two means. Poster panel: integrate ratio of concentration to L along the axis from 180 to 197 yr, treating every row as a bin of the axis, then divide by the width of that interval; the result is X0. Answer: 0.9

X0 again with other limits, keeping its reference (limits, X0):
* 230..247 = 0.6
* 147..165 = 1.0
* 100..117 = 1.1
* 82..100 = 1.2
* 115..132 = 1.2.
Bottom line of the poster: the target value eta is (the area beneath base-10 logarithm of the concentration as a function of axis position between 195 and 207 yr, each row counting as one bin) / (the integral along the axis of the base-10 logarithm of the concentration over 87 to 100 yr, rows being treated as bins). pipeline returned 0.86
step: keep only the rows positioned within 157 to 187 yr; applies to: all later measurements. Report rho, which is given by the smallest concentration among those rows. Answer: 116.5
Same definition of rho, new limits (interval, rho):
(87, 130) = 147.1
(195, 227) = 52.61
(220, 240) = 50.64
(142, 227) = 52.61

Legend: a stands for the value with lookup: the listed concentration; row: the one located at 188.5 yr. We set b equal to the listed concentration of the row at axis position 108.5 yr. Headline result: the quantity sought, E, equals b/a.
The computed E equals 1.47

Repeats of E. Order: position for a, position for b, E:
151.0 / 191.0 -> 0.83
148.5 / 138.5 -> 1.14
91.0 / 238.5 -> 0.43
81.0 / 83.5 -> 1.00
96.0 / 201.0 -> 0.75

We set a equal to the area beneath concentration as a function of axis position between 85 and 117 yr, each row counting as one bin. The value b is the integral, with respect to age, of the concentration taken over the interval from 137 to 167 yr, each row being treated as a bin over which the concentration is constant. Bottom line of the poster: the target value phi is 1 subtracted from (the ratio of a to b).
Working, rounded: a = 5073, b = 3978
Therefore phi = 0.3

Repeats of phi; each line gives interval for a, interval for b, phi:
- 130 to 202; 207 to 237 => 2.9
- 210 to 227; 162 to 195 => -0.6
